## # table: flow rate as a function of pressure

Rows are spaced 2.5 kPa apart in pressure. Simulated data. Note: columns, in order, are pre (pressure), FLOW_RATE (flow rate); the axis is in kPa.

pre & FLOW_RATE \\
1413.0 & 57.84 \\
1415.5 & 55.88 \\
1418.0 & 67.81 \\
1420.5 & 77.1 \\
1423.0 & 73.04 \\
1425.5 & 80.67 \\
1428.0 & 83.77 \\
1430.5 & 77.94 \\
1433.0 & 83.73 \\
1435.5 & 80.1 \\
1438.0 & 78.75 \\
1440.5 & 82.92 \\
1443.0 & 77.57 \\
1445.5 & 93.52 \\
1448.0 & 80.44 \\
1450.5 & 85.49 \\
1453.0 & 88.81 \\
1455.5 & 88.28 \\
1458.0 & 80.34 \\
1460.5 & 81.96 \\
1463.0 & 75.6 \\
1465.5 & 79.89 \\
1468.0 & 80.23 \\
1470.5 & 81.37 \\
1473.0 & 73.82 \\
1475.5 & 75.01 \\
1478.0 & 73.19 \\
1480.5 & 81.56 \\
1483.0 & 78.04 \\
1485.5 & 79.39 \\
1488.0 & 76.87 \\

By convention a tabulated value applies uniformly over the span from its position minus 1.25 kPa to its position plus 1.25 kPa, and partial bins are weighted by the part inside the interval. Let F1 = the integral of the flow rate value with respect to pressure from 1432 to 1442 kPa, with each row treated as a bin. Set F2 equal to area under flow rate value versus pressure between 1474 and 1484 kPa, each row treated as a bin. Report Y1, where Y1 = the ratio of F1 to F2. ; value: 1.06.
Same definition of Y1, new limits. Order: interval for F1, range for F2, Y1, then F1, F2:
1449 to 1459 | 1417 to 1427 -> 1.14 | 857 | 751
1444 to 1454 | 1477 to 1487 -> 1.11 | 868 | 781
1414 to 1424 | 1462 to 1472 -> 0.86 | 681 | 792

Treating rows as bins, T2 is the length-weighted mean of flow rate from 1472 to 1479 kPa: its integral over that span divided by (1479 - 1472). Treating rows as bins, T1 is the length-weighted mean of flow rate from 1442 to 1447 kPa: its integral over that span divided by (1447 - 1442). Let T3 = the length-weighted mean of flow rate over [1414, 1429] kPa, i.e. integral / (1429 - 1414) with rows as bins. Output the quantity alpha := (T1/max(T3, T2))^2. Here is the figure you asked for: 1.34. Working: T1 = 85.7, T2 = 74.0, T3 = 72.6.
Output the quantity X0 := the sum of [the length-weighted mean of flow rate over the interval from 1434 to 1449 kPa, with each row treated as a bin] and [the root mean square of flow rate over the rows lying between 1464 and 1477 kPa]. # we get 160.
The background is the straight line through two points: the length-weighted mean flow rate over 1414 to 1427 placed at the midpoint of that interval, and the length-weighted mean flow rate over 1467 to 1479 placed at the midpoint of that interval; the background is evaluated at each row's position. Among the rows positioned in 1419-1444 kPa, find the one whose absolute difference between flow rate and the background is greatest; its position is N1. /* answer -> 1428.0 kPa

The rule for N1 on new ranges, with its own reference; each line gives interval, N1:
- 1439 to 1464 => 1445.5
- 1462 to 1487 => 1470.5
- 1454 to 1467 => 1455.5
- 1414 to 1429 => 1415.5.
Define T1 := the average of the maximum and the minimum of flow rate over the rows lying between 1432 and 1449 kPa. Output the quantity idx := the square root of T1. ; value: 9.2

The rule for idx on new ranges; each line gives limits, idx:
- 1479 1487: 8.9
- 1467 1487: 8.8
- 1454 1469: 9.1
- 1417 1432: 8.7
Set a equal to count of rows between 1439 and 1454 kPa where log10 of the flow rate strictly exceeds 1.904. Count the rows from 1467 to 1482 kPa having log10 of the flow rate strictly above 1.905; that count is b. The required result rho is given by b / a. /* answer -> 0.40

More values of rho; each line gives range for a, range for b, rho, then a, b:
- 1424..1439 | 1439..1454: 1.67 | 3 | 5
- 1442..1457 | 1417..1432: 0.40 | 5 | 2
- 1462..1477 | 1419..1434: 1.50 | 2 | 3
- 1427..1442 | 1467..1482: 0.67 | 3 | 2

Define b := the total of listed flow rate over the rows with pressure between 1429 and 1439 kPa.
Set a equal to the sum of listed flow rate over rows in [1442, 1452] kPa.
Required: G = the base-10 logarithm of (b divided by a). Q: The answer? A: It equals -0.02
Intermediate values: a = 337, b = 321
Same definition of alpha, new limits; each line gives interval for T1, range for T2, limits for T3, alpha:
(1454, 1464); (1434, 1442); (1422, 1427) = 1.03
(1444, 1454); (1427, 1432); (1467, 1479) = 1.15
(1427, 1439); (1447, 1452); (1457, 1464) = 0.94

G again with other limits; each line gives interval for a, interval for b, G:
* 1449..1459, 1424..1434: -0.02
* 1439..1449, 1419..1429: -0.03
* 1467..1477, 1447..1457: 0.04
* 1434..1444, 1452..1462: 0.03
